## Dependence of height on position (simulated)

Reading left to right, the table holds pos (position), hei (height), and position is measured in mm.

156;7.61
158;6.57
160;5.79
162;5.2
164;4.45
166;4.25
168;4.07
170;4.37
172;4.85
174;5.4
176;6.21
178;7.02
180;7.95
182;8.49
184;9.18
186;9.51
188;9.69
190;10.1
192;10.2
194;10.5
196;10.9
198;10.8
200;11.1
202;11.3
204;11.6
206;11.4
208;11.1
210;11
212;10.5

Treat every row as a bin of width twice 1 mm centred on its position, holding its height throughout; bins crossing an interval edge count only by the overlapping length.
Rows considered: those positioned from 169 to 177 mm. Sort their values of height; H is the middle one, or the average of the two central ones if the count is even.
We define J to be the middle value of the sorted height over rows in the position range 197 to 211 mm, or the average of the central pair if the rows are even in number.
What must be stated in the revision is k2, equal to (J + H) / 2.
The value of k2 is 8.1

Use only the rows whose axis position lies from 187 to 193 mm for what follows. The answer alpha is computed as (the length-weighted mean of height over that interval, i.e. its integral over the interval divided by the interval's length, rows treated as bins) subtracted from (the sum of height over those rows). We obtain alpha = 20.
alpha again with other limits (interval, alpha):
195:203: 33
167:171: 4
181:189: 28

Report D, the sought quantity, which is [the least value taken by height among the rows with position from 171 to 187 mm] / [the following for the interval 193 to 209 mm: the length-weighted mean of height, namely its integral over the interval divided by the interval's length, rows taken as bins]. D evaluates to 0.44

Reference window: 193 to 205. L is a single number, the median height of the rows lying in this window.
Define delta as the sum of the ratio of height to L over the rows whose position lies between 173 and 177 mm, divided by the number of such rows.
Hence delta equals 0.53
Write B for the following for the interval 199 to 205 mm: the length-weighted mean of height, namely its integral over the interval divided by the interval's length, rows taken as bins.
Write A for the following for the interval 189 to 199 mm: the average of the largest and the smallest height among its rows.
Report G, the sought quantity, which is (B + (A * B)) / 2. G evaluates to 65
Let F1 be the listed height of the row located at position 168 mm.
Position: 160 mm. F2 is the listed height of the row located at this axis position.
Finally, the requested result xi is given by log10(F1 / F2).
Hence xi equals -0.15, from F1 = 4.07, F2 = 5.79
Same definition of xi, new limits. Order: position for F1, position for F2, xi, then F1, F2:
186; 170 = 0.34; 9.51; 4.37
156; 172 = 0.20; 7.61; 4.85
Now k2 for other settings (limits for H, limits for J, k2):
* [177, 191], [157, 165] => 7.3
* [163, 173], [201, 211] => 7.8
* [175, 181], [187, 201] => 8.8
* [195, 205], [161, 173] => 7.8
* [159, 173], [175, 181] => 5.7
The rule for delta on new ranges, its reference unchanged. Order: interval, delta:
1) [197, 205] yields 1.02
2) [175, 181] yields 0.64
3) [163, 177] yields 0.44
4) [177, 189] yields 0.79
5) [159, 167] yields 0.45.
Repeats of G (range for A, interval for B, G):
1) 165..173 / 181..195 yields 26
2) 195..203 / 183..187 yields 56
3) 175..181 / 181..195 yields 39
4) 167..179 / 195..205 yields 36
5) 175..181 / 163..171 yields 17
